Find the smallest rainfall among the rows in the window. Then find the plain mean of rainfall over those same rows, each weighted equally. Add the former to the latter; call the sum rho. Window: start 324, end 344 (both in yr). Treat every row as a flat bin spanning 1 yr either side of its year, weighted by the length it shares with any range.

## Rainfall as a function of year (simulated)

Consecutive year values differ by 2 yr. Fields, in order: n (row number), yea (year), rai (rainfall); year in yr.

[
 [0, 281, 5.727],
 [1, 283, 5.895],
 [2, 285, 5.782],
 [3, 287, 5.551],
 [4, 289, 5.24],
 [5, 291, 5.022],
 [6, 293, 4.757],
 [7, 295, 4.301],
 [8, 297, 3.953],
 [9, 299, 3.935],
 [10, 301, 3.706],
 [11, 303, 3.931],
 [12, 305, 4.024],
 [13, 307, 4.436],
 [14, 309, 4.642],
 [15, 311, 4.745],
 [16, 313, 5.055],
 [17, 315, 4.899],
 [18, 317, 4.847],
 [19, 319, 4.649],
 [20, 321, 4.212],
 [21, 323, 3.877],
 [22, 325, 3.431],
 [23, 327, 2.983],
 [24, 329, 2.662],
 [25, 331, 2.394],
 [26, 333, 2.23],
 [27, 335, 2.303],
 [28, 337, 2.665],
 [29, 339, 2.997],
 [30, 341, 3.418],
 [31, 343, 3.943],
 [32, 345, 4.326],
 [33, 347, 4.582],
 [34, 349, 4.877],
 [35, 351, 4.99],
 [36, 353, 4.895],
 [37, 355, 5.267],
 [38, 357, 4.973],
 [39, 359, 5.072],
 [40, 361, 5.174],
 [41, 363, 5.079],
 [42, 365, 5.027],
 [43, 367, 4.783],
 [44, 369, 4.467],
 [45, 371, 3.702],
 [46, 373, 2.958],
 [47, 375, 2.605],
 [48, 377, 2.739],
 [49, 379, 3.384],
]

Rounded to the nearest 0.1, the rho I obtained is 5.1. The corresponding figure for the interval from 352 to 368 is 9.8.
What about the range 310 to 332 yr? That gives 6.4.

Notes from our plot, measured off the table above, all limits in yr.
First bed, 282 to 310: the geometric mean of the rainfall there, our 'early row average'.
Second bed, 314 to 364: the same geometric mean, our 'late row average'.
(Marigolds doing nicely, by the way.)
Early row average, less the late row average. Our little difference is 0.72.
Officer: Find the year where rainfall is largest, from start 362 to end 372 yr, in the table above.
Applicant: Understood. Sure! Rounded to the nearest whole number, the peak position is 363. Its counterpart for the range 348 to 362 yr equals 355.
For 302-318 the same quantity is 313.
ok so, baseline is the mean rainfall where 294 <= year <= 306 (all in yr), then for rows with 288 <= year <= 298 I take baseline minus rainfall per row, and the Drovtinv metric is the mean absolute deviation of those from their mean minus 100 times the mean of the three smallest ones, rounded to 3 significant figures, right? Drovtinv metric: 104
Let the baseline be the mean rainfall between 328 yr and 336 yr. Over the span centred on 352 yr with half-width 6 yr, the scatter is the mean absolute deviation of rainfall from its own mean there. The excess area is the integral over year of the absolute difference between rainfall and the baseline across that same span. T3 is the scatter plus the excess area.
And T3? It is 31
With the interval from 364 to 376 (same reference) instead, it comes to 19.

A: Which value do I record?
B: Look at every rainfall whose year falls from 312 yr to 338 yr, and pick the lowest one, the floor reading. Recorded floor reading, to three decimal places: 2.230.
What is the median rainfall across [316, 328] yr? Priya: 4.0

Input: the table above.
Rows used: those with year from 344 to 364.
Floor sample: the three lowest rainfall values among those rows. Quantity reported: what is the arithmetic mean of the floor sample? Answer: 4.6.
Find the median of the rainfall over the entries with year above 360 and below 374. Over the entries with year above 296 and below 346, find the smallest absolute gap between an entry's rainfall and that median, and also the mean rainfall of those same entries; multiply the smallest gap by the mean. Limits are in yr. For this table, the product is 0.14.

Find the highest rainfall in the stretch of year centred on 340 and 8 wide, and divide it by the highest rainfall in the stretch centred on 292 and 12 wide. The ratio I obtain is 0.71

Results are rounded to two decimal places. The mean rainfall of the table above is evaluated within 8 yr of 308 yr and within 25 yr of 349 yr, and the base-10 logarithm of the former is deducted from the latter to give 3.32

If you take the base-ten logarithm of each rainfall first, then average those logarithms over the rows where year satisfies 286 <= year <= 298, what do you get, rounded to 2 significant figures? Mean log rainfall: 0.68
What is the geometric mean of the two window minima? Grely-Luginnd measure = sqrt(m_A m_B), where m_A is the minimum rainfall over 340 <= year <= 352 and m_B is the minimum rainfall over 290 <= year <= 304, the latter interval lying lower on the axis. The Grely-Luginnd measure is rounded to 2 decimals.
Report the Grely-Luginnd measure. 3.56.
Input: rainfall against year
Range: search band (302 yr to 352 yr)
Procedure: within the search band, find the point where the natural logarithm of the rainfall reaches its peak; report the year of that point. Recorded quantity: 313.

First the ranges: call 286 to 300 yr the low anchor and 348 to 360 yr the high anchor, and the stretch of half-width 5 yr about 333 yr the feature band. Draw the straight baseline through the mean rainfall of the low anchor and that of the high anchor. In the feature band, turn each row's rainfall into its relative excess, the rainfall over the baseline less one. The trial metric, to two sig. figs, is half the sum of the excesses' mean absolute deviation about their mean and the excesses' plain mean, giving -0.23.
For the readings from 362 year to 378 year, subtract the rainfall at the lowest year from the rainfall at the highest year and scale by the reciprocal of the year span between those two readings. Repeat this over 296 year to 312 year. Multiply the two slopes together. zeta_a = -0.0095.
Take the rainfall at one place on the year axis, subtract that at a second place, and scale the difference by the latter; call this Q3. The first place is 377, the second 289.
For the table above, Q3 -0.48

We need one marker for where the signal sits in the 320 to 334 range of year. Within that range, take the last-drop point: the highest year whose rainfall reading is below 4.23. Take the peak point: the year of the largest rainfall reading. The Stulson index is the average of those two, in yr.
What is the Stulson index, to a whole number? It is 327 yr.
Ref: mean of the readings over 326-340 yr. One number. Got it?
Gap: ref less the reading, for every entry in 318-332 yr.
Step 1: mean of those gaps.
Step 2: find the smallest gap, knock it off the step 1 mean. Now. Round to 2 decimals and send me 1.19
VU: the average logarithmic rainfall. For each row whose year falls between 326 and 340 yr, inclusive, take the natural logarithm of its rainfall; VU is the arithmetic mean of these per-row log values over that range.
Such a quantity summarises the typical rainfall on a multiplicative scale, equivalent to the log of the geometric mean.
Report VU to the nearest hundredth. 0.95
